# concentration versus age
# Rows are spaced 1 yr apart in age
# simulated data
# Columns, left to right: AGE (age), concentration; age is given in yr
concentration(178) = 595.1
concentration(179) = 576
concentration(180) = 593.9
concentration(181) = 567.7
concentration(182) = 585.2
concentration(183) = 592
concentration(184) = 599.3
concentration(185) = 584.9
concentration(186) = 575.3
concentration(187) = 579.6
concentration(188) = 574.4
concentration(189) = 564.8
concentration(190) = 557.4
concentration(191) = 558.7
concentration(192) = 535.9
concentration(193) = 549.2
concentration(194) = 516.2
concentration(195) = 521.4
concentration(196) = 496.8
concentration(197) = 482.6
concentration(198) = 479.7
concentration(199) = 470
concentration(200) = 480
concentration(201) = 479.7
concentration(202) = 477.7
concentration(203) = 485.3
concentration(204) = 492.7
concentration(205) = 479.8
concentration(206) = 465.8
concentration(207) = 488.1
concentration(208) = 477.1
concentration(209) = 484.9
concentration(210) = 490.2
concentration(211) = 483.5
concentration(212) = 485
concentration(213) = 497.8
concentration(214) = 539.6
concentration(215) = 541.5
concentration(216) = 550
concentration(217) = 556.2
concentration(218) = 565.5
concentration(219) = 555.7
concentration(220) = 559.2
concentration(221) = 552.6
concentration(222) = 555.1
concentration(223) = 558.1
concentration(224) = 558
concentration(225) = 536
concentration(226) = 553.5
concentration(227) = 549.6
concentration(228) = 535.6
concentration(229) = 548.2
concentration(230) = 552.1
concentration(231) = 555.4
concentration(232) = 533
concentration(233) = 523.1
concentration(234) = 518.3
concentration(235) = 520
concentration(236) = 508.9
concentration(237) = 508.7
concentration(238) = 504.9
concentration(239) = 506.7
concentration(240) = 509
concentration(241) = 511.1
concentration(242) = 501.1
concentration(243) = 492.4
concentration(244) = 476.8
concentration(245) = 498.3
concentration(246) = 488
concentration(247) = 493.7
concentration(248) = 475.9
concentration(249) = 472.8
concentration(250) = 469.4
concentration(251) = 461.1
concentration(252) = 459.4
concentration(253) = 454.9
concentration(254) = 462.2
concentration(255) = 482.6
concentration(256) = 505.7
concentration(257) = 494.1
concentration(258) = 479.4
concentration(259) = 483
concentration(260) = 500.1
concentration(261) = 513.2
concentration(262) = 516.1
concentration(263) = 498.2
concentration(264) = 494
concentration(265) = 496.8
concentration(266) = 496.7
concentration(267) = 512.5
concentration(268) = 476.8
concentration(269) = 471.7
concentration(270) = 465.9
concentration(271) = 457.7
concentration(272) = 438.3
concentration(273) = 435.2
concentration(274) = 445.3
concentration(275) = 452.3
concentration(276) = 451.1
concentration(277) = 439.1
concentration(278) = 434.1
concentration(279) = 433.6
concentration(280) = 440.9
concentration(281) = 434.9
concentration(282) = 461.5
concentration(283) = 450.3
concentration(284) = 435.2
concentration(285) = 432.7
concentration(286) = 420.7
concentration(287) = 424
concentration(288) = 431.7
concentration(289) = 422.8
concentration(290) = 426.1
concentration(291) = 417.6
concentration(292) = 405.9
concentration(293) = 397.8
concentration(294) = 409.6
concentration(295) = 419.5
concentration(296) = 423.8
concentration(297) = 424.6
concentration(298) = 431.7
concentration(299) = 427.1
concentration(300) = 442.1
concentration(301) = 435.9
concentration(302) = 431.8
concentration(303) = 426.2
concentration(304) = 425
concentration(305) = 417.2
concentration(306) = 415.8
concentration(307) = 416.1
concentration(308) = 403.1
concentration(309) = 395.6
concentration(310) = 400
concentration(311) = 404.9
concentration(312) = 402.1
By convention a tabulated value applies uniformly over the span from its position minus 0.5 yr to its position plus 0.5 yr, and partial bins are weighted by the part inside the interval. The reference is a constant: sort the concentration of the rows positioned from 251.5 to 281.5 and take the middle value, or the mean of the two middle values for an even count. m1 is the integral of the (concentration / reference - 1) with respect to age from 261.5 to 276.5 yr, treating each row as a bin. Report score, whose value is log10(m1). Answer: -0.8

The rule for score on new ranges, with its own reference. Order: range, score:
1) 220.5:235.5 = 0.4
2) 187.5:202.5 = 0.2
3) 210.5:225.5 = 0.4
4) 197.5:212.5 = -0.4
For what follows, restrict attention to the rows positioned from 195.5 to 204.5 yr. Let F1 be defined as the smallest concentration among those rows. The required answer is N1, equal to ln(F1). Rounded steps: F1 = 470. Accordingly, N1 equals 6.15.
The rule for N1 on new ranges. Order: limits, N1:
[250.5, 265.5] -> 6.12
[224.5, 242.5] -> 6.22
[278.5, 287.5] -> 6.04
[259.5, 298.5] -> 5.99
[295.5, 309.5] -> 5.98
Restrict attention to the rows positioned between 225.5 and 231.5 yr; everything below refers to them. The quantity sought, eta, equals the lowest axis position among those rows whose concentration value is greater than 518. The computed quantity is 226 yr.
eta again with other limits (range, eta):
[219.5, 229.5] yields 220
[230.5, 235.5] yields 231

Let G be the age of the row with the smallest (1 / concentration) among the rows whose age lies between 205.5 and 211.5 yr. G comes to 210 yr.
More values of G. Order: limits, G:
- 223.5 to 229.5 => 224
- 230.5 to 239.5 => 231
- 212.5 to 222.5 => 218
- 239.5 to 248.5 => 241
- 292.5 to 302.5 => 300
